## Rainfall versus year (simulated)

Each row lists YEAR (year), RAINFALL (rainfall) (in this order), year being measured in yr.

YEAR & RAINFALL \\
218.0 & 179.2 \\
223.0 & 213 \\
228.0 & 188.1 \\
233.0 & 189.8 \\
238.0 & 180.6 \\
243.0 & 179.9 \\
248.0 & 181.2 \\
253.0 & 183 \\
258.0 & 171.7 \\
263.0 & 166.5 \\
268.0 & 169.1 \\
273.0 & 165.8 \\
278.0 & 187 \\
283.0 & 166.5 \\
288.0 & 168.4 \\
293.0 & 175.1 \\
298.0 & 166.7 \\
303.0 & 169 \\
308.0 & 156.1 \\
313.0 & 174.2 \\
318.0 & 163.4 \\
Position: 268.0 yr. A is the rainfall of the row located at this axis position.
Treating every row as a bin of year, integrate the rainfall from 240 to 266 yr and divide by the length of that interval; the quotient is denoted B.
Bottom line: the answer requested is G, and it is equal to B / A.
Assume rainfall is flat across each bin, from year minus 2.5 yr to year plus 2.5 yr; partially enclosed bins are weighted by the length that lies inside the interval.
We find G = 1.04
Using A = 169.1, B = 176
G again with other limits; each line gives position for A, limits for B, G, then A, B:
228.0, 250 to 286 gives 0.92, 188.1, 173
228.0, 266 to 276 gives 0.89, 188.1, 168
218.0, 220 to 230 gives 1.12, 179.2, 200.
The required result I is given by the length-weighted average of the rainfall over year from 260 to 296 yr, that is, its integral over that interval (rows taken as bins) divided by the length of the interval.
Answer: 171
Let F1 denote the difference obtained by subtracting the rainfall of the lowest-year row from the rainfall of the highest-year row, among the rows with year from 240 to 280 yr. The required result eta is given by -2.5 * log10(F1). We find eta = -2.1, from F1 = 7.1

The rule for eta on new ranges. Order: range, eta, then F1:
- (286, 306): 0.6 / 0.6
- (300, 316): -1.8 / 5.2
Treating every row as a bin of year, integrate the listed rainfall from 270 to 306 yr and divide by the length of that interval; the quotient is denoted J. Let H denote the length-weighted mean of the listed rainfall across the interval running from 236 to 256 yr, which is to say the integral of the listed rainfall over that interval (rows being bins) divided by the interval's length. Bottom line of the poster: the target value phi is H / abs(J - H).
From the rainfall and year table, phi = 18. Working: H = 181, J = 171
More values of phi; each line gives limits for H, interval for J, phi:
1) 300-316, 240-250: 12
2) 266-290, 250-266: 73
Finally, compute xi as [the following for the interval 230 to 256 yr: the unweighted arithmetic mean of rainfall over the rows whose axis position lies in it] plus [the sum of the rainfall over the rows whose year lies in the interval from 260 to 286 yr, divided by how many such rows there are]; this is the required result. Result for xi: 354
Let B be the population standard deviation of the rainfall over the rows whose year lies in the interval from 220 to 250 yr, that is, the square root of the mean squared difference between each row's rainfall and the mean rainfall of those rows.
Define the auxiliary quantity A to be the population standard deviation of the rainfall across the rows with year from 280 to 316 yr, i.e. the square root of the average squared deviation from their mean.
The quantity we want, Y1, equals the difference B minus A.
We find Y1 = 5.7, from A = 5.8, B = 11.5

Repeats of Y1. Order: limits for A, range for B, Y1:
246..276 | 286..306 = -3.6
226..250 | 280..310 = 1.5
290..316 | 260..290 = 0.6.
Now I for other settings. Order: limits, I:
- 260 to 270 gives 168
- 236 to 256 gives 181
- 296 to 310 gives 164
